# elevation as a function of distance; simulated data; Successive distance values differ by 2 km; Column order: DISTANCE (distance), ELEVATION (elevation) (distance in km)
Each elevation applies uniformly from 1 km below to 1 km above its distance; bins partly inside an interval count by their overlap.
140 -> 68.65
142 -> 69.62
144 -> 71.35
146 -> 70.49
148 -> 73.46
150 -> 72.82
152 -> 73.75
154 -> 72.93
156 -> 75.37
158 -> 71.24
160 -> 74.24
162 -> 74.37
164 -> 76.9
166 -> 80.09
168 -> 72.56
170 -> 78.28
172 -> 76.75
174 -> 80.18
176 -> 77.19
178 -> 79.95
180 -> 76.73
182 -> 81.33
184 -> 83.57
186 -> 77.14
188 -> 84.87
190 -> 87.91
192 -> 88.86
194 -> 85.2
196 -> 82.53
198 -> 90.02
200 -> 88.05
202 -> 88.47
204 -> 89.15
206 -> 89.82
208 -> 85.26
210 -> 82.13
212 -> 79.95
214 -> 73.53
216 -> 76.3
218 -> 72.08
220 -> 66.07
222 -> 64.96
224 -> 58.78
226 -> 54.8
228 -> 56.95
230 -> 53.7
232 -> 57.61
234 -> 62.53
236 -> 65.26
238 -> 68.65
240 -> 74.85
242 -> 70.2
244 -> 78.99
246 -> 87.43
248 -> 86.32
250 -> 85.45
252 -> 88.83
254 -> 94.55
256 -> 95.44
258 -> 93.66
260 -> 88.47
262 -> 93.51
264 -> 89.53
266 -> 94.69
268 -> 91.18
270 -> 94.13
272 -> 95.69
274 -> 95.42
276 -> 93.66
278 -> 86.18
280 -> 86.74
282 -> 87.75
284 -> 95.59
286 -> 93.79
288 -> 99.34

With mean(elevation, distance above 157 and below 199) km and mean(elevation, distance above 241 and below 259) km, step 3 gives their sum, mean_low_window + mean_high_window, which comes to 167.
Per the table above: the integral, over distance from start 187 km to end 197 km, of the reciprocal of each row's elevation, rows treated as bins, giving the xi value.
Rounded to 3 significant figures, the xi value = 0.117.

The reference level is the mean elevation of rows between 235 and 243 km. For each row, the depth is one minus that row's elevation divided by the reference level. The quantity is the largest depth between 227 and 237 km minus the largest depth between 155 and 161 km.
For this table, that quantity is 0.25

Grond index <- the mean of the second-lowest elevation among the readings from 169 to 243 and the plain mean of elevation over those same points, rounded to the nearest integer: 65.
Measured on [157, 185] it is 75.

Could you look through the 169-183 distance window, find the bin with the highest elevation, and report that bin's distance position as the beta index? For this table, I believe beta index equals 182 km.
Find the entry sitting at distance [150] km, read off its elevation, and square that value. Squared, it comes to 5303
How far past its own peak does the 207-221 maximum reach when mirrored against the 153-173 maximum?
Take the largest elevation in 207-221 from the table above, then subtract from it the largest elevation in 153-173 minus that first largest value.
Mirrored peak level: 90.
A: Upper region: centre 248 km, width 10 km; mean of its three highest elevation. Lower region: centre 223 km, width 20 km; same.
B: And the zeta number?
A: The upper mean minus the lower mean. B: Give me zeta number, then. 14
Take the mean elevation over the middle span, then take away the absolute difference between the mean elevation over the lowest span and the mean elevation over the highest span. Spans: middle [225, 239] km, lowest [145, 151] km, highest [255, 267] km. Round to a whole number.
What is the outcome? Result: 40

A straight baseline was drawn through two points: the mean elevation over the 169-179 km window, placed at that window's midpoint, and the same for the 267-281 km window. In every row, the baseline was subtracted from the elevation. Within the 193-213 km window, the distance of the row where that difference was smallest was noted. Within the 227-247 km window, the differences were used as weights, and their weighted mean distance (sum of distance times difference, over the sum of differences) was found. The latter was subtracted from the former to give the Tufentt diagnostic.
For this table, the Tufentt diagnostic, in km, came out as -22.4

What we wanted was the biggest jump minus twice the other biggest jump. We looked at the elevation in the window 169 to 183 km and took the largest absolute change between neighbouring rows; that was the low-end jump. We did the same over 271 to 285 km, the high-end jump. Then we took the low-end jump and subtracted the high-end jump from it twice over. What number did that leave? -11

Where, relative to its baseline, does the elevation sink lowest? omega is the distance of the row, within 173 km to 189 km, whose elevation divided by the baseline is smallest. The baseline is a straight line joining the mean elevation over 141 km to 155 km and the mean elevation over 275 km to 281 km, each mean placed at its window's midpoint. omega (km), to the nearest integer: 186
